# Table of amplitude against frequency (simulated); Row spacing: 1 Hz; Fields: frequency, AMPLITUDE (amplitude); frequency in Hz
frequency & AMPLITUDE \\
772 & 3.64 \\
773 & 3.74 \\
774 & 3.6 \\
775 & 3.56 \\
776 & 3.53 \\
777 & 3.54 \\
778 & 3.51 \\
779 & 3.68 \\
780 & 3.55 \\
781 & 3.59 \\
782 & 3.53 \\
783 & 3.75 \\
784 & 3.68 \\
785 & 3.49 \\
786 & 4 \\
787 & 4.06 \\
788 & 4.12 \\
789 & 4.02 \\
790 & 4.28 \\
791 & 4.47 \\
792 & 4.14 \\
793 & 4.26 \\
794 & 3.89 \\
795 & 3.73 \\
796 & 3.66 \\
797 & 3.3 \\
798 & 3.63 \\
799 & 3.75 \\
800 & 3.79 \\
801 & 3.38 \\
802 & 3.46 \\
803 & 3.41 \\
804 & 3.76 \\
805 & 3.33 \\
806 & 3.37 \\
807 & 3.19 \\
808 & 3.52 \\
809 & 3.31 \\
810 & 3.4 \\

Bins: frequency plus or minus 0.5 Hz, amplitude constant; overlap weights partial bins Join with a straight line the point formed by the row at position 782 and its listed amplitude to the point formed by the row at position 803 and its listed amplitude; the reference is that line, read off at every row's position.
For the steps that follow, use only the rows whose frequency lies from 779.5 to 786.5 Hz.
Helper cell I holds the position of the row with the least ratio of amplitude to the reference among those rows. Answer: 785 Hz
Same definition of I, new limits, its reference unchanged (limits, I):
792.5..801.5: 797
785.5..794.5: 794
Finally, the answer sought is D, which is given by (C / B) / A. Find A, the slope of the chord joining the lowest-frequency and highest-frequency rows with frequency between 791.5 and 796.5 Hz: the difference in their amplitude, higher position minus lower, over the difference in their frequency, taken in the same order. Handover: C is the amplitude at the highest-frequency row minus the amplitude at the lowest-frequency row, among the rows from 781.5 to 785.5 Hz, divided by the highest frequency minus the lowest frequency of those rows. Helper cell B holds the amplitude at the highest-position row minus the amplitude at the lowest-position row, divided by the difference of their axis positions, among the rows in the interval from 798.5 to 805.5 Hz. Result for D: -2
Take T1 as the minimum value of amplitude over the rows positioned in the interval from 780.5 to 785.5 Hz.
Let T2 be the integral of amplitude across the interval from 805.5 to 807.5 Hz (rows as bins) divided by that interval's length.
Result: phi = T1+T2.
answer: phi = 6.8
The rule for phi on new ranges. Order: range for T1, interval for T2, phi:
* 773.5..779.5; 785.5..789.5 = 7.6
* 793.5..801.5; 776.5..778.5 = 6.8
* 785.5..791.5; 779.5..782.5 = 7.6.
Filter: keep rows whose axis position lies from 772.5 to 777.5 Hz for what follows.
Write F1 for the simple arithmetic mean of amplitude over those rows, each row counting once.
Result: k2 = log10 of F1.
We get 0.556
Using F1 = 3.59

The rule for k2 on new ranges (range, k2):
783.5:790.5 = 0.597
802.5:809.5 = 0.533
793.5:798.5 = 0.561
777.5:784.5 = 0.558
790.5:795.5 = 0.613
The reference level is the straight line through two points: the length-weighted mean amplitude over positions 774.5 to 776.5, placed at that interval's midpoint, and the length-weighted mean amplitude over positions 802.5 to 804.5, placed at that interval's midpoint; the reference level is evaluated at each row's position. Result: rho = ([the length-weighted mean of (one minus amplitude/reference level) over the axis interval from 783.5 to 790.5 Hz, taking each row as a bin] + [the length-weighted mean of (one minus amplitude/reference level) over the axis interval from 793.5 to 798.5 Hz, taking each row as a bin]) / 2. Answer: -0.064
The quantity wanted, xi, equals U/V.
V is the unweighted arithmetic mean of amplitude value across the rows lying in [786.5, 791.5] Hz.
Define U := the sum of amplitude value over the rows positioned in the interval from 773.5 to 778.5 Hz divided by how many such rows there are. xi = 0.85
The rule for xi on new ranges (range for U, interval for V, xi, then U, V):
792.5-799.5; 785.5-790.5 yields 0.91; 3.75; 4.1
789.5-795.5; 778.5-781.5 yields 1.14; 4.13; 3.6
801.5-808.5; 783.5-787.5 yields 0.90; 3.43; 3.8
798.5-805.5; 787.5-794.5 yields 0.85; 3.55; 4.2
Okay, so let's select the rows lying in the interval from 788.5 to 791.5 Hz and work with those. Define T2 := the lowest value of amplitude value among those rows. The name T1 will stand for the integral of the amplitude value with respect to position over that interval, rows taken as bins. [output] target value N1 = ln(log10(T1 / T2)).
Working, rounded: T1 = 12.8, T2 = 4.02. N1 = -0.689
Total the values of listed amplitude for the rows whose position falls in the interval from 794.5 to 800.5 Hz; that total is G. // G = 21.9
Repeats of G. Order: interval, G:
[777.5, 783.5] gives 21.6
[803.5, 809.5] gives 20.5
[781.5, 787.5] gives 22.5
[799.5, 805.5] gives 21.1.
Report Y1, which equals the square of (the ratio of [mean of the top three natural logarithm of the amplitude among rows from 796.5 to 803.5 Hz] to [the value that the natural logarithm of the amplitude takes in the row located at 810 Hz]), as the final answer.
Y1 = 1.15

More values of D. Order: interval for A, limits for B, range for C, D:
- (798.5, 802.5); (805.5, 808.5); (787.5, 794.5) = 5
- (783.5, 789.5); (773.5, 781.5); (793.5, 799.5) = 288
